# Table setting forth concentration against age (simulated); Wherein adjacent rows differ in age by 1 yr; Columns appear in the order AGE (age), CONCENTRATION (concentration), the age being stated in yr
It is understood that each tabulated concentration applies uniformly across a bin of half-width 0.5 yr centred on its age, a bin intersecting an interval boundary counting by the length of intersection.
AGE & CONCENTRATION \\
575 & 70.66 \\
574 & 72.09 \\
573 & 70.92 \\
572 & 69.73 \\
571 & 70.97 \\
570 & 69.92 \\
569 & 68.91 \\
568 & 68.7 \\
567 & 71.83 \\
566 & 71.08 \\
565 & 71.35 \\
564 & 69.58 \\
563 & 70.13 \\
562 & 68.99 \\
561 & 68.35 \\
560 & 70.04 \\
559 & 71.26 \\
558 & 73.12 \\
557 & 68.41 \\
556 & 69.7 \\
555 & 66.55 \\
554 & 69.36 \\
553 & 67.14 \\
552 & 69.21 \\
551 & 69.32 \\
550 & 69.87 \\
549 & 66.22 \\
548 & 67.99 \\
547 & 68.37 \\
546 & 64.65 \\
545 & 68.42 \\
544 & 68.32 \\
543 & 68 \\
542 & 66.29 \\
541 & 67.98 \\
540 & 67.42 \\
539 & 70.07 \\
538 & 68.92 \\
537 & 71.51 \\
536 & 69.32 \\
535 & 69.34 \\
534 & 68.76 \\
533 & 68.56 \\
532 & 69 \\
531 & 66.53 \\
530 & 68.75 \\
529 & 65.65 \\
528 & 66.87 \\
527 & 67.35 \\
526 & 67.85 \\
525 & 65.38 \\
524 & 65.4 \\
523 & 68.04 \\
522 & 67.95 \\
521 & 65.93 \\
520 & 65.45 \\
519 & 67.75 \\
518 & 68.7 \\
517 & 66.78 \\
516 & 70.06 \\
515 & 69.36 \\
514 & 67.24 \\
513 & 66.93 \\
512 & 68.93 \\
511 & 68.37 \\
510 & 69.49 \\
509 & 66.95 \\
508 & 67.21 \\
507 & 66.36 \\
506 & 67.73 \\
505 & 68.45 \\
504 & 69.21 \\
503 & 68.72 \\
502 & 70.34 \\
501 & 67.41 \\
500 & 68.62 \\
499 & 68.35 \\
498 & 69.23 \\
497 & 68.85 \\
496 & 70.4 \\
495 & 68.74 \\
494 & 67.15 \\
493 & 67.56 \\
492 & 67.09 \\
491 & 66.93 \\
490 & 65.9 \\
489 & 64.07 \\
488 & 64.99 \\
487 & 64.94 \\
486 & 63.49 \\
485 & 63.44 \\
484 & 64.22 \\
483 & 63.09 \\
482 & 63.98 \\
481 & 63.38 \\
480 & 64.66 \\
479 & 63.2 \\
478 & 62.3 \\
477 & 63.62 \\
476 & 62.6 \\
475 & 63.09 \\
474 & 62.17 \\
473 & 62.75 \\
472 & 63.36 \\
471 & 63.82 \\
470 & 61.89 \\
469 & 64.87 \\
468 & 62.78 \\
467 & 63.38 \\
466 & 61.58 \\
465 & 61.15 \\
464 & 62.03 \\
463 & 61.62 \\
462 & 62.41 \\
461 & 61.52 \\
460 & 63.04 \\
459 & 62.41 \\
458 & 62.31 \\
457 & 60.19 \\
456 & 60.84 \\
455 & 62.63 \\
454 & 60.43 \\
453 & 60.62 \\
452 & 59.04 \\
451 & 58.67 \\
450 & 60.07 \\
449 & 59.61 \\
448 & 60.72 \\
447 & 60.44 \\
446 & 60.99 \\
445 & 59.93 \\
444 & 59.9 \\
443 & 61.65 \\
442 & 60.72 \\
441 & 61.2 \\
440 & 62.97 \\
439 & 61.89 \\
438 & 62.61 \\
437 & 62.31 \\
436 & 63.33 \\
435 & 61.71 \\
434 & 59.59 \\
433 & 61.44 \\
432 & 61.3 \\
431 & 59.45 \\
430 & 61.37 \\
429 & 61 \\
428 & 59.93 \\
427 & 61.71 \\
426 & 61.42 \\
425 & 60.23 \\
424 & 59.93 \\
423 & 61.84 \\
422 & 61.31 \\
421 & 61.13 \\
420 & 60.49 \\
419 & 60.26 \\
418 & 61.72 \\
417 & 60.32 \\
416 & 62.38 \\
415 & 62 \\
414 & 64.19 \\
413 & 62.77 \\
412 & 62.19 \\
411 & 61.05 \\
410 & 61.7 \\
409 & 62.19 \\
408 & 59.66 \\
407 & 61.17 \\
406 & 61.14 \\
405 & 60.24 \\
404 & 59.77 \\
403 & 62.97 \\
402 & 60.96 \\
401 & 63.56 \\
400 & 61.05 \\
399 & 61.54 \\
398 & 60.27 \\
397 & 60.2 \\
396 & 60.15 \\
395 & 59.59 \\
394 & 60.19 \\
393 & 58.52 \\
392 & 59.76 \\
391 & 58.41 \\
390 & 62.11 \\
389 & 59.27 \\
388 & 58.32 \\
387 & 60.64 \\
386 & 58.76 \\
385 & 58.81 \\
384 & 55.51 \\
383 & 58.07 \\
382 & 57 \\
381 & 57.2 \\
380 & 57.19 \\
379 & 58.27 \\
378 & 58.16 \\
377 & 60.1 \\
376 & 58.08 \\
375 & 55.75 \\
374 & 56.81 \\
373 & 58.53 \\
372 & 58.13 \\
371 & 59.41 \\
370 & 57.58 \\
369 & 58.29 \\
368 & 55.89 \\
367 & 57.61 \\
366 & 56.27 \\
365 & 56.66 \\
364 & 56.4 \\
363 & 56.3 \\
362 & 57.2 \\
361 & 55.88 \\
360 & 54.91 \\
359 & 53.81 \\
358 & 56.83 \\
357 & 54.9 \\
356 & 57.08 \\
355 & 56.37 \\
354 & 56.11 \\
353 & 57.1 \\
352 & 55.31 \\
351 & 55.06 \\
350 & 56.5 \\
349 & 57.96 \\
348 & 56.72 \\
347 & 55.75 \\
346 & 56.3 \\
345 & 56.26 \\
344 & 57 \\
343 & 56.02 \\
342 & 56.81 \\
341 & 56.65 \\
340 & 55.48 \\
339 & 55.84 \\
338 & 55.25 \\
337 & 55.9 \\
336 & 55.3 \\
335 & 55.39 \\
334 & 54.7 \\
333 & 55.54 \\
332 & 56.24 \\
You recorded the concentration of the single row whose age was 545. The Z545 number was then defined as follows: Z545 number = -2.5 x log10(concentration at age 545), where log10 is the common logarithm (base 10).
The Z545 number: -4.59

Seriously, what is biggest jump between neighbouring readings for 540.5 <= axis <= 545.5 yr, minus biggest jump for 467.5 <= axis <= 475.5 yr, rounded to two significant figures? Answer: -1.3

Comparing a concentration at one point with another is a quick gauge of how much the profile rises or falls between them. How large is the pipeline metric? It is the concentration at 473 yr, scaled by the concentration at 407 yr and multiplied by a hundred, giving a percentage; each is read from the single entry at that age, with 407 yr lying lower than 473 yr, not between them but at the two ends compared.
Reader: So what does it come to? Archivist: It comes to 103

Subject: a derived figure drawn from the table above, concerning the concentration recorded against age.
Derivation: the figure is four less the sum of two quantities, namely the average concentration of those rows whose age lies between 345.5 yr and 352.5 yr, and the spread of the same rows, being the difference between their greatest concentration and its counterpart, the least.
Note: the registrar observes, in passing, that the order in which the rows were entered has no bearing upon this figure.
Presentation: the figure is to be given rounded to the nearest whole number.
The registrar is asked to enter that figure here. -55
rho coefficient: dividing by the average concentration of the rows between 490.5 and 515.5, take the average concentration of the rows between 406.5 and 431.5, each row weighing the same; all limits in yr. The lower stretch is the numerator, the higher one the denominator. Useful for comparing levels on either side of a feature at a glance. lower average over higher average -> 0.90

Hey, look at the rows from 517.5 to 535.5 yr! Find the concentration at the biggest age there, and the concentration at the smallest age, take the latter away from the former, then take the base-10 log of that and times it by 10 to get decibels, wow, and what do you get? -2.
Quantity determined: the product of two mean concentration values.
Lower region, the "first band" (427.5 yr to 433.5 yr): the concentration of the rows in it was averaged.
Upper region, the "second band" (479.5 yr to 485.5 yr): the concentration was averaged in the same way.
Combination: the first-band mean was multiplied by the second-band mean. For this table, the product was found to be 3875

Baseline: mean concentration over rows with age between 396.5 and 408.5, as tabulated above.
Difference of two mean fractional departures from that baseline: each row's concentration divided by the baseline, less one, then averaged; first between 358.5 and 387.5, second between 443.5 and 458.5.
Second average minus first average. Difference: 0.05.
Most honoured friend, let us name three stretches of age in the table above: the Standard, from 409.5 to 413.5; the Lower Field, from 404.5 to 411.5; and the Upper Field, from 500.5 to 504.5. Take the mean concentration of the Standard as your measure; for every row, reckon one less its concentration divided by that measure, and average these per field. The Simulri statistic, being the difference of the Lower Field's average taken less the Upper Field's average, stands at 0.13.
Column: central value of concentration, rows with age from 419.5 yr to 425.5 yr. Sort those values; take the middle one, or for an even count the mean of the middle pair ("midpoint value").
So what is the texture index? 61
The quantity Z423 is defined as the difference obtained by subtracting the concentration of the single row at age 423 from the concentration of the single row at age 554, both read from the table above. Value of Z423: 7.5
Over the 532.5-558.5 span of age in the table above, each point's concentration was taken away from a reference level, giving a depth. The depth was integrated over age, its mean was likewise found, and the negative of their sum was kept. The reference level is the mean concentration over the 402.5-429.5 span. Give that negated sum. 197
